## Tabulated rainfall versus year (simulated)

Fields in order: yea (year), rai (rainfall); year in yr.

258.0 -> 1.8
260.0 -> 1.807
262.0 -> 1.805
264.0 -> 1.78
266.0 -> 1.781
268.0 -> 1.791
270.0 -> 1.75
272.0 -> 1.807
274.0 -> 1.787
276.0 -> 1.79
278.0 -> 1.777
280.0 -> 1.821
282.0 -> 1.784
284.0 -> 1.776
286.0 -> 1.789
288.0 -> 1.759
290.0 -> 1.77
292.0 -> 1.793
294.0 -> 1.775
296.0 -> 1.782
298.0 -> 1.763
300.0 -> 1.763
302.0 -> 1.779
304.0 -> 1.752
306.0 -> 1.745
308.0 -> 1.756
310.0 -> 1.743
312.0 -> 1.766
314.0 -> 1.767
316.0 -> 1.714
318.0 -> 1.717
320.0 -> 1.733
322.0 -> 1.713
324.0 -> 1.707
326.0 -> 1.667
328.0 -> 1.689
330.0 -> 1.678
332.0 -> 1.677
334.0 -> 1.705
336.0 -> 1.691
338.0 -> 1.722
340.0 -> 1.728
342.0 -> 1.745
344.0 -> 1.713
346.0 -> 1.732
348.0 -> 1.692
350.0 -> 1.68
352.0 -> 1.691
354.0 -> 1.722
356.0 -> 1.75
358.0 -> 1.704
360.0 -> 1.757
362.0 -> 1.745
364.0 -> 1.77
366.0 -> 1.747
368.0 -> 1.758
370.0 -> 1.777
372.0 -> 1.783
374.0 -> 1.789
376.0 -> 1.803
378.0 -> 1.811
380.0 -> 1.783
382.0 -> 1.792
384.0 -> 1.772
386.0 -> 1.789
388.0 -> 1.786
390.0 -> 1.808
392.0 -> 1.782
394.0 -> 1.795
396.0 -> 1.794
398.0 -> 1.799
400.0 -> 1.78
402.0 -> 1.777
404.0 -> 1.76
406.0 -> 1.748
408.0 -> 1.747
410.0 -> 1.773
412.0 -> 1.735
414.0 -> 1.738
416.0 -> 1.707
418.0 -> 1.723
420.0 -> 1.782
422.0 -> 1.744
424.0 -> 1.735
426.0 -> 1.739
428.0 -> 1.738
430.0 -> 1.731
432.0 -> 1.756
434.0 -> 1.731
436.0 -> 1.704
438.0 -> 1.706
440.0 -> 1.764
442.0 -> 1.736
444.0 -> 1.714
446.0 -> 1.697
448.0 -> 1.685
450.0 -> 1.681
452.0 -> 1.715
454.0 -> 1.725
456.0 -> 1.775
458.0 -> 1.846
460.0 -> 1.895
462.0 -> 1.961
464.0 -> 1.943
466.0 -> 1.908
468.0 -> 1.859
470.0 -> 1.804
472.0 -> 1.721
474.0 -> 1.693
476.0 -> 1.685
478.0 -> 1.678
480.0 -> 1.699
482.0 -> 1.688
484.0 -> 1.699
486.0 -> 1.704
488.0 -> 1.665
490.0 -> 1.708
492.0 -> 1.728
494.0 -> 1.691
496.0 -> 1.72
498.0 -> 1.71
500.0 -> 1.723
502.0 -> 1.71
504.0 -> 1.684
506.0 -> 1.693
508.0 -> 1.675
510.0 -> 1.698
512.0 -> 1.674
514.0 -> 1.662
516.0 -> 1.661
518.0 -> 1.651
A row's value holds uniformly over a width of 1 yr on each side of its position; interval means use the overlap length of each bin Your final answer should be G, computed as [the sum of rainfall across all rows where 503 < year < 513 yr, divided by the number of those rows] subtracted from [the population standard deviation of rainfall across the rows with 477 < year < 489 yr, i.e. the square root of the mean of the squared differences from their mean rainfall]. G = -1.67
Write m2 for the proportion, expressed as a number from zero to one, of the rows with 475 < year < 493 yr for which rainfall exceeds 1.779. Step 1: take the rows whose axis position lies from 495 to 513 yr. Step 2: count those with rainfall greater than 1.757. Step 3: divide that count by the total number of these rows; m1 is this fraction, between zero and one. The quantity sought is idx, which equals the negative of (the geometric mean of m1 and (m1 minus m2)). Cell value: 0.00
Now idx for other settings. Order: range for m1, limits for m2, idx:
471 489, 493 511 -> 0.00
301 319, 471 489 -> -0.33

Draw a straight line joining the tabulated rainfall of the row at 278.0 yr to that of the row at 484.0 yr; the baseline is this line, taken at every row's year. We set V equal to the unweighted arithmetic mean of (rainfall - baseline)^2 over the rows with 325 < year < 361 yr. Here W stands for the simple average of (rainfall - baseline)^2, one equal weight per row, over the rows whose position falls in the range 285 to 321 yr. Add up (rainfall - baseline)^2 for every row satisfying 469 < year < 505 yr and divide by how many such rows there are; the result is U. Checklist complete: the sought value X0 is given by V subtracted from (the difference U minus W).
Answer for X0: -0.0024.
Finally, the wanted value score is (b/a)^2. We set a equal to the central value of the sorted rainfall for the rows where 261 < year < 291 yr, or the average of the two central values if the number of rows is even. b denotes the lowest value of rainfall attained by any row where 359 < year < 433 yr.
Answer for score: 0.92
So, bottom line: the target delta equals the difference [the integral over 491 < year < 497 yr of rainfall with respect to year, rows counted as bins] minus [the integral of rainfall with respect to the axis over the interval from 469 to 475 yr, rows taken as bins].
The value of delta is -0.2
